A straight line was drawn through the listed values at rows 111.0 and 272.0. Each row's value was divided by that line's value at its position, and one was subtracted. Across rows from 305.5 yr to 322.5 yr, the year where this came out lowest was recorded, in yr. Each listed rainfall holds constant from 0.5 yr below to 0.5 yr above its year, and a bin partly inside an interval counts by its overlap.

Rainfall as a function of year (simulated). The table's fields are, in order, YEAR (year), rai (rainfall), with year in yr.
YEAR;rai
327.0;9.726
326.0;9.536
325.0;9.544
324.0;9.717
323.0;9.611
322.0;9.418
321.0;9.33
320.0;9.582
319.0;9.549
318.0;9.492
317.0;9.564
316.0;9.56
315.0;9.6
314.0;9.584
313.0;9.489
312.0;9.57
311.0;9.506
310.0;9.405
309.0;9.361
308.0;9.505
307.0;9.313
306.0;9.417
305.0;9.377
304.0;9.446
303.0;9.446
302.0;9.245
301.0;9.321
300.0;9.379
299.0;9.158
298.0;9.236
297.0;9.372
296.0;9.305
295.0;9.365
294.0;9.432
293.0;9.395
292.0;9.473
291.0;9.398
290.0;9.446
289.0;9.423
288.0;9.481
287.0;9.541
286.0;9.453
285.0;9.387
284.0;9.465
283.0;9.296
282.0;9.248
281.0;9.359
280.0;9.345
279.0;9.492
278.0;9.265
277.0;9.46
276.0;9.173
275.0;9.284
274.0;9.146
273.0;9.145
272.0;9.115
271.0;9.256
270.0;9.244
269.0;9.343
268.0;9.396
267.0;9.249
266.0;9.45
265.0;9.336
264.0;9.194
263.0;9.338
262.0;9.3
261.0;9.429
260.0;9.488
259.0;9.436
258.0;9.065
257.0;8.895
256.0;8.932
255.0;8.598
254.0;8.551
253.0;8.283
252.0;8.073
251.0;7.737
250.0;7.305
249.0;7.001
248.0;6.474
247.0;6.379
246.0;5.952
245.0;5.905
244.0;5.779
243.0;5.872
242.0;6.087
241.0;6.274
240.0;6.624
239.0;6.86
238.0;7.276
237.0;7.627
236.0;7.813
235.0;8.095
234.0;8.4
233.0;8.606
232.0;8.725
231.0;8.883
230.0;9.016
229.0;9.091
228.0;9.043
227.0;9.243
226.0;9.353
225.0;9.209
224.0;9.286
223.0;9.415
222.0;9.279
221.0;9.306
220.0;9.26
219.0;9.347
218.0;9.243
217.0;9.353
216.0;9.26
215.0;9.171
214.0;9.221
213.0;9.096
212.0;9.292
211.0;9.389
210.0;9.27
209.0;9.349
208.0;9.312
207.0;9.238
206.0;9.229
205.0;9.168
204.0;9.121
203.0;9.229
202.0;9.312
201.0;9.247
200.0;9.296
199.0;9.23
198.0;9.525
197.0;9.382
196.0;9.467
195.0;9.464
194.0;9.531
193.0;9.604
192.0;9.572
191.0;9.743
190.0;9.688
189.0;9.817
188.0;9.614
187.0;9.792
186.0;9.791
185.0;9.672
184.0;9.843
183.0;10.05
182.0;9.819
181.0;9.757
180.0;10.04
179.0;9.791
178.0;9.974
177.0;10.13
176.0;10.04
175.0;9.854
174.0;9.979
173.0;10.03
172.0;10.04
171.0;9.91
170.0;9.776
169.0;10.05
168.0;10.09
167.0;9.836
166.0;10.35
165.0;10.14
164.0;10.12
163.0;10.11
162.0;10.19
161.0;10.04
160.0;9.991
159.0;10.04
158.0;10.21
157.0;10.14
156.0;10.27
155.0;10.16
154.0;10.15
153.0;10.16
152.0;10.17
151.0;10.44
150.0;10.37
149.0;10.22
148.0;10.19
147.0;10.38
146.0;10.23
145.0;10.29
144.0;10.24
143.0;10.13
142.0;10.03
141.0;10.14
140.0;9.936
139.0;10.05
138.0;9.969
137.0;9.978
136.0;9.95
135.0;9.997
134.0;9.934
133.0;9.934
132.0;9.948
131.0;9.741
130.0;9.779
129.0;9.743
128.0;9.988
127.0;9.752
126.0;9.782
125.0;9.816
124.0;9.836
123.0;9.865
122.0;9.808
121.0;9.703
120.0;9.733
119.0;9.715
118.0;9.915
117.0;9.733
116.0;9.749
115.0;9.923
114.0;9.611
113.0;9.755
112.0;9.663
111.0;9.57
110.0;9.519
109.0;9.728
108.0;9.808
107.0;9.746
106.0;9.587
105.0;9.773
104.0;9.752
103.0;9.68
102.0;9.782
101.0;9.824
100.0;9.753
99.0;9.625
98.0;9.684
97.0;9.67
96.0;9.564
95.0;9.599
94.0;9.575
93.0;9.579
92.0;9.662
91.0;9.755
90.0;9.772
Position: 307.0 yr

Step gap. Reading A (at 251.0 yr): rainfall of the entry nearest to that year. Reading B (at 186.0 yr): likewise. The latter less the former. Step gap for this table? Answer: 2.1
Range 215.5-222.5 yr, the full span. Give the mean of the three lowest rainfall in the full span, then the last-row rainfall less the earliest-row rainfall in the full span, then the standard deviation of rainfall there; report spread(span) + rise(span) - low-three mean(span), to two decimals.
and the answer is -9.19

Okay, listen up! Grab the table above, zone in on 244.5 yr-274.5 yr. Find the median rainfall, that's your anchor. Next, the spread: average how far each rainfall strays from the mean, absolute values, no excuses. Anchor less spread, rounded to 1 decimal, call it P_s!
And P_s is 8.2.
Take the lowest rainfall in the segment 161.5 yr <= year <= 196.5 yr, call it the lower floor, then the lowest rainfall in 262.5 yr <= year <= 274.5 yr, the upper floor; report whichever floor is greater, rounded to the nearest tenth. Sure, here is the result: 9.5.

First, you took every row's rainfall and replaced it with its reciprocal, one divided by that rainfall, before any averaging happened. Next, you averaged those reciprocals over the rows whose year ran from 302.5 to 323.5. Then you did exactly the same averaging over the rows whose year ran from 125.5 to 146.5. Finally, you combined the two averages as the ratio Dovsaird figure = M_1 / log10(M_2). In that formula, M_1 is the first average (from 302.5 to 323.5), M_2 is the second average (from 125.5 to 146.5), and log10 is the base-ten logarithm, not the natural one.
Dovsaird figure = -0.106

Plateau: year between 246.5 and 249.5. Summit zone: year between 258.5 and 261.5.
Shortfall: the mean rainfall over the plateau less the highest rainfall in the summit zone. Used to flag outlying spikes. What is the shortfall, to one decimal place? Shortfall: -2.9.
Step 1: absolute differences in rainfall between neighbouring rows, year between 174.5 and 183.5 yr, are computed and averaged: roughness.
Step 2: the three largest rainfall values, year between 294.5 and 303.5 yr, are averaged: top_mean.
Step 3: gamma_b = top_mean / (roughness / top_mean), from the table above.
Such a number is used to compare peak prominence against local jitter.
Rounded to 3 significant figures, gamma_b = 491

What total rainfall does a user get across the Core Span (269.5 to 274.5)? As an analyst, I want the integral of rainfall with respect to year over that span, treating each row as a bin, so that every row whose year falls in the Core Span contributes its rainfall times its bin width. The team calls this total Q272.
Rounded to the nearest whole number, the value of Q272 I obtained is 46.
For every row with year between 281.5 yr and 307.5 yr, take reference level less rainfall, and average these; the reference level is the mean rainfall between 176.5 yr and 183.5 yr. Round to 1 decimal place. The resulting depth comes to 0.6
